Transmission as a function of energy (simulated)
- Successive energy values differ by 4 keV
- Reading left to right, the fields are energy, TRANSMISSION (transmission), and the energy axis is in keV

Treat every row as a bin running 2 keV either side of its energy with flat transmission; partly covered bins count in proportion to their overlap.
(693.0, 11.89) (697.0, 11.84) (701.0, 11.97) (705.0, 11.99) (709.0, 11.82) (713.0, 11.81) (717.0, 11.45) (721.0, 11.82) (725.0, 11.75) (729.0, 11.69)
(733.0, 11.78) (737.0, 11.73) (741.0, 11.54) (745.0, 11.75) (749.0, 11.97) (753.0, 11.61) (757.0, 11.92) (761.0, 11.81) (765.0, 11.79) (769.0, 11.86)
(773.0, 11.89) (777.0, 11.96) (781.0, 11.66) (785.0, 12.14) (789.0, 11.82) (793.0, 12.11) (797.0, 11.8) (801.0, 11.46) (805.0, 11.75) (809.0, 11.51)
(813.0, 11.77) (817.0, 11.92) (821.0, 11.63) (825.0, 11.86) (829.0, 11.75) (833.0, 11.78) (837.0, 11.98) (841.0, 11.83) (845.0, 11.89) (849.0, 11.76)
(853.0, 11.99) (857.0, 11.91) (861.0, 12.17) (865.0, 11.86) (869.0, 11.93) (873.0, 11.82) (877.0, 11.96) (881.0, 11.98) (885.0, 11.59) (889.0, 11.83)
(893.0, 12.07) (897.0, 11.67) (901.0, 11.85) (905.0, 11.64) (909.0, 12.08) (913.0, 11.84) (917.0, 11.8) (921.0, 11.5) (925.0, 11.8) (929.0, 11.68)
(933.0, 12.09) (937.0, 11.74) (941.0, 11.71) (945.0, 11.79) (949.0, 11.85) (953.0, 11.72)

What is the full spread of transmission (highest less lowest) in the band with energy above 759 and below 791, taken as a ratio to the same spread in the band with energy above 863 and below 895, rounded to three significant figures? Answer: 1.00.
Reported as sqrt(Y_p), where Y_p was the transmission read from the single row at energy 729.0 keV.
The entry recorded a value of 3.42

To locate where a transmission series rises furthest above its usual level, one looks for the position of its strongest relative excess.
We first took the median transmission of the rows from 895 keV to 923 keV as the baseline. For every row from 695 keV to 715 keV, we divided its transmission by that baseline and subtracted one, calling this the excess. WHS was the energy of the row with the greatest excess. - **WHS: 705.0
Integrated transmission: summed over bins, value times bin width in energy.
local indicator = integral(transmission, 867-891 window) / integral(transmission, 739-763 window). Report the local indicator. 1.01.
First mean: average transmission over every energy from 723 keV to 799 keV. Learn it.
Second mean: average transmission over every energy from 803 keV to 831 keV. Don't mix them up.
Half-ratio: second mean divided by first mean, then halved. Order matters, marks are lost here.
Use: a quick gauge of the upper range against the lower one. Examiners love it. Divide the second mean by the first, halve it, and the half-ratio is 0.497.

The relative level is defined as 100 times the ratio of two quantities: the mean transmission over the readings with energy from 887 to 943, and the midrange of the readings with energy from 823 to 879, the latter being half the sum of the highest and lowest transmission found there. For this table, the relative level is 99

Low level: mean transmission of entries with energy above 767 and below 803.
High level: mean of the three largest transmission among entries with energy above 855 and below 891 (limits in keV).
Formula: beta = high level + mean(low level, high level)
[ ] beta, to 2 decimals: 23.98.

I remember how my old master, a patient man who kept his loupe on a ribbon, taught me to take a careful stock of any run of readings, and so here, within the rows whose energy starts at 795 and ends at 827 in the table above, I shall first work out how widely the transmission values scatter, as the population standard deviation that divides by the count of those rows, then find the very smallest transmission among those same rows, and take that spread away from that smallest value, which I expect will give 11.31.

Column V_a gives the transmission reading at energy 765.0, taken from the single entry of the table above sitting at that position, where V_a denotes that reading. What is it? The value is 11.79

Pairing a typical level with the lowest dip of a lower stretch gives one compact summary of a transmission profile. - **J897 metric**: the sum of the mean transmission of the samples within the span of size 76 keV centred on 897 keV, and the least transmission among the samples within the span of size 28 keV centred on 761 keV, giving 23.5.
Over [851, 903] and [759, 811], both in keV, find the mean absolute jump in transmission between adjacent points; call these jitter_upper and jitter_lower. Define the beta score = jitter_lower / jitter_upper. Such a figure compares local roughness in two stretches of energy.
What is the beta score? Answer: 1.13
